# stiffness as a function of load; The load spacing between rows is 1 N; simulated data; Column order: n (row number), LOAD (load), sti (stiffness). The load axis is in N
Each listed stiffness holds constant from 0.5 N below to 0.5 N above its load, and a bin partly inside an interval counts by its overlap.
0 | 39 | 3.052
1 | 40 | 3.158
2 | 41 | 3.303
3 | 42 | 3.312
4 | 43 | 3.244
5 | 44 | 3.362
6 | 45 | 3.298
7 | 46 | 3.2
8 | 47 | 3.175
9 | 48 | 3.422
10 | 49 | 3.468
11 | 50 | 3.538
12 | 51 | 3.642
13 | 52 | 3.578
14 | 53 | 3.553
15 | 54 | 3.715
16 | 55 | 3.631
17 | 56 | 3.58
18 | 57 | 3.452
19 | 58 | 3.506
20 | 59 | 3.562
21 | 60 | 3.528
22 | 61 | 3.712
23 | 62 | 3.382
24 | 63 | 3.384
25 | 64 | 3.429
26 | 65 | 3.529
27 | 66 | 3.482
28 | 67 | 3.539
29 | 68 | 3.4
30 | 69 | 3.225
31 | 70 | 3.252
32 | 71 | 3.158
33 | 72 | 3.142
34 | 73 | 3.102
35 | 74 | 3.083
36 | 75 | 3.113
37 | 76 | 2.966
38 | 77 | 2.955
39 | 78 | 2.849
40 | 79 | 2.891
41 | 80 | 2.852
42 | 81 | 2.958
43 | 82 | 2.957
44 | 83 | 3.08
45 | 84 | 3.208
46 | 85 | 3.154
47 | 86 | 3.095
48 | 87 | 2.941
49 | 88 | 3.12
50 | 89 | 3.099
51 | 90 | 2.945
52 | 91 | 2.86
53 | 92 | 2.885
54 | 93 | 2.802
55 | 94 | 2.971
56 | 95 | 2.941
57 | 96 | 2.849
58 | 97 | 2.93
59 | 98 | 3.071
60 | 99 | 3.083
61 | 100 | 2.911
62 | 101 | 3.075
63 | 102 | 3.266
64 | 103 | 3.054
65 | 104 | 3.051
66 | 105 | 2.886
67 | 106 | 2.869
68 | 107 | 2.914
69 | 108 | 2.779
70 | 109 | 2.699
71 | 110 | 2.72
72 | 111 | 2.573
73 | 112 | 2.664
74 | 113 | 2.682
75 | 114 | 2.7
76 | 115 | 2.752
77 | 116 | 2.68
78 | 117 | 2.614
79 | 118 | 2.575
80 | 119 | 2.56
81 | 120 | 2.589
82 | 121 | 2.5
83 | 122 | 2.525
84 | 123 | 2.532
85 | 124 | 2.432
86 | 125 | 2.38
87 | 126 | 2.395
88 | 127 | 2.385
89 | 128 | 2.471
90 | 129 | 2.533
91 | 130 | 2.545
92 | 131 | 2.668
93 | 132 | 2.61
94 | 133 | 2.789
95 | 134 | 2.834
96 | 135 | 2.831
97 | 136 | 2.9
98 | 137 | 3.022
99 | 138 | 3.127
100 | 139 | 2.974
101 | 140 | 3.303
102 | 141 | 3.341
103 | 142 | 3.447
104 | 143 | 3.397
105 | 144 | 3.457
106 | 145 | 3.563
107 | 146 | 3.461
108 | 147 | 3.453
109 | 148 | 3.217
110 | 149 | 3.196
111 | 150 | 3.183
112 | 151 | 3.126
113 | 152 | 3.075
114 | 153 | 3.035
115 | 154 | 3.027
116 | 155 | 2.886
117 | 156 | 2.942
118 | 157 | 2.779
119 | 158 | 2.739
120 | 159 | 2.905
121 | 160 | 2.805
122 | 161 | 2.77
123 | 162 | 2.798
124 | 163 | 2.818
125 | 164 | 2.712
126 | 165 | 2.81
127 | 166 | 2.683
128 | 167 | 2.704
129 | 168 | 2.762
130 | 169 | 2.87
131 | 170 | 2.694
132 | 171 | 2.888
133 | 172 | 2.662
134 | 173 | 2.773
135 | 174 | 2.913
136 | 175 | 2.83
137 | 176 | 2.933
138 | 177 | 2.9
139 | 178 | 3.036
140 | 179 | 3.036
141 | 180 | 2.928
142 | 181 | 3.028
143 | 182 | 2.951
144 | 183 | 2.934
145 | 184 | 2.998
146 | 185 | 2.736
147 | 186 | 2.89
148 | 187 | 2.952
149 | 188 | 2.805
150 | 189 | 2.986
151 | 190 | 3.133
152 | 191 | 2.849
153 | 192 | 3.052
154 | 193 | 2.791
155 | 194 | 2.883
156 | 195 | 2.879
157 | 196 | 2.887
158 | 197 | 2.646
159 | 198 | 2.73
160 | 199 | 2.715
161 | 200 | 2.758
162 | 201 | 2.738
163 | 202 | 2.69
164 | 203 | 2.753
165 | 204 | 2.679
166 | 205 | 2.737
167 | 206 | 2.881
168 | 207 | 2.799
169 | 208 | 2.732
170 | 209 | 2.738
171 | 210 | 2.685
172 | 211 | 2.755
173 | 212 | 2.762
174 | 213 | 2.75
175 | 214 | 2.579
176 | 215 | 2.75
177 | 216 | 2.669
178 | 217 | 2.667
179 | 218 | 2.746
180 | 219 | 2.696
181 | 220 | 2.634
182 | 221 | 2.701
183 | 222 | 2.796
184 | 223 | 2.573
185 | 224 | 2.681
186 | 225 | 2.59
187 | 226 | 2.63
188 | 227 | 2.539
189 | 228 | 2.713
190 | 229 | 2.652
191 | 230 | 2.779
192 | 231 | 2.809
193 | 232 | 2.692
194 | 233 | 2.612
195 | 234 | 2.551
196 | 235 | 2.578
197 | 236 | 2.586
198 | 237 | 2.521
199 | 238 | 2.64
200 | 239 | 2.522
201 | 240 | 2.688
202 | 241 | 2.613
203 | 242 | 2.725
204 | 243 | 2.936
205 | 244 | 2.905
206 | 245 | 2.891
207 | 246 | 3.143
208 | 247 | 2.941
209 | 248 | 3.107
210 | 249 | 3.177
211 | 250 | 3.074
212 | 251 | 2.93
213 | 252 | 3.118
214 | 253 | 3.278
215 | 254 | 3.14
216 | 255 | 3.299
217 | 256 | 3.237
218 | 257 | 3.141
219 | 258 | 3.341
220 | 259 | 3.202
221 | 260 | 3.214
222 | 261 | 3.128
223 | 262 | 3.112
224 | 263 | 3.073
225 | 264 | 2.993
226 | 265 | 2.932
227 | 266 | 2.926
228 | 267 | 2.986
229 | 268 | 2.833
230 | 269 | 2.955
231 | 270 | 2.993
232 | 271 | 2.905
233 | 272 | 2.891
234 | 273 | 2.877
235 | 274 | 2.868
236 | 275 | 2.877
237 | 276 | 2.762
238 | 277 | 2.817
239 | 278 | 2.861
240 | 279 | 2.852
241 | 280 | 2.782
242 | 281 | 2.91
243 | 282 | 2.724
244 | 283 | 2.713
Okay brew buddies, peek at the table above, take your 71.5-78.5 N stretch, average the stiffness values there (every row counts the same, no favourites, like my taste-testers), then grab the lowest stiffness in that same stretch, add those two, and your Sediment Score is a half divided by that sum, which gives 0.0850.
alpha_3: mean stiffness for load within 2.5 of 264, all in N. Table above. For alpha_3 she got 3.0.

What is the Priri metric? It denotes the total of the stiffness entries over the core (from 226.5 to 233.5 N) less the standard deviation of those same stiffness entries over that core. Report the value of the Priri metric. 19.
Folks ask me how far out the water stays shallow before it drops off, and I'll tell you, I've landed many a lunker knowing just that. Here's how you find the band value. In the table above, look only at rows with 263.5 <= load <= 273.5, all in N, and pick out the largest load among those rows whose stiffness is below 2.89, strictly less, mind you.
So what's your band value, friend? 273 N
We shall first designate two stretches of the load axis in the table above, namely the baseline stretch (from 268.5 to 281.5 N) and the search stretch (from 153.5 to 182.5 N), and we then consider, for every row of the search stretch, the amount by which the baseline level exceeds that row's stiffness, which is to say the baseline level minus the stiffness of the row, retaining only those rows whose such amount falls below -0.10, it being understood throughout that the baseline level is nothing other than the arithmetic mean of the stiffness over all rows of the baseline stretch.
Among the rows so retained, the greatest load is 181 N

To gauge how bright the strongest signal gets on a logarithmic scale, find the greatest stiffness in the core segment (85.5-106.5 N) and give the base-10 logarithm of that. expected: 0.51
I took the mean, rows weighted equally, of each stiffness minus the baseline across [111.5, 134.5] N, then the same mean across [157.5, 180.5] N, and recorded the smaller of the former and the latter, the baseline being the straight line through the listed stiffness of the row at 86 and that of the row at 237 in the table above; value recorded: -0.37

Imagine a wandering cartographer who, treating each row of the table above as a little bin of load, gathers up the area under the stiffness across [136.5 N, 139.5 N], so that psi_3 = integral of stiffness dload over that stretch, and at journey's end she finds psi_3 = 9.1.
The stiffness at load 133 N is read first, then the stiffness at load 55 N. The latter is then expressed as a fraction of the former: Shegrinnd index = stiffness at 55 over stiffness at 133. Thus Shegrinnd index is 1.30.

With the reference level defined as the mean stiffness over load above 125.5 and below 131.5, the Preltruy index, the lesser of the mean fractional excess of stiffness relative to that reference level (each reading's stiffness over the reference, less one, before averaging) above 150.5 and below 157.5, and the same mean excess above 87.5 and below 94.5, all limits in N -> 0.18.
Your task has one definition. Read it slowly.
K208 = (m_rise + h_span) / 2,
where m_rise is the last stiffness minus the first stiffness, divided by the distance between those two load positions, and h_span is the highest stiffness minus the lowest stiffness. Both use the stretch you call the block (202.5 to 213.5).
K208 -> 0.10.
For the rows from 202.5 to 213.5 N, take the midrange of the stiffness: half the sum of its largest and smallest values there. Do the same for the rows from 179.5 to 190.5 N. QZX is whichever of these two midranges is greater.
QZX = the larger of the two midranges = 2.9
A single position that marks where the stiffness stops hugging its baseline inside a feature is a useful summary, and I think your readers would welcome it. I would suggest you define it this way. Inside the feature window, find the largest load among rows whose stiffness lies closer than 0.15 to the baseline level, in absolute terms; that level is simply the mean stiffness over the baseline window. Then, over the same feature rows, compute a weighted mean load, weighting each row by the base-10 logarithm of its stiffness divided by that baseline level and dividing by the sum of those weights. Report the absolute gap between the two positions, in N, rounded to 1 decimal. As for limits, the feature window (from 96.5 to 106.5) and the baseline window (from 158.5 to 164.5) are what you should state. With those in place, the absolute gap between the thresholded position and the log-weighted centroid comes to 4.8 N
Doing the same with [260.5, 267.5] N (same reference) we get 2.6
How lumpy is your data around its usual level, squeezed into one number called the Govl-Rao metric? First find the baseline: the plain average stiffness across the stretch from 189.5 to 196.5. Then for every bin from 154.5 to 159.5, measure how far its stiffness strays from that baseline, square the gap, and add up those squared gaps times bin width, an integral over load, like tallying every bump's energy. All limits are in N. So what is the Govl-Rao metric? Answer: 0.06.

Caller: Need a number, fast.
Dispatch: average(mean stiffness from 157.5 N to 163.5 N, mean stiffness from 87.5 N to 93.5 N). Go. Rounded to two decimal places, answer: 2.88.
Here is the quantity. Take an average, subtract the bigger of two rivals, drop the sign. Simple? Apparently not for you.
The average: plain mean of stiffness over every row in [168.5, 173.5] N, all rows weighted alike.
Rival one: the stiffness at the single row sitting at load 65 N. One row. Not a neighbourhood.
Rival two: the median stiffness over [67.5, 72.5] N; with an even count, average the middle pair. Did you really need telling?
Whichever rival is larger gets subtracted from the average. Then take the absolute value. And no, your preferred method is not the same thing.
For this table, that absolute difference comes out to 0.75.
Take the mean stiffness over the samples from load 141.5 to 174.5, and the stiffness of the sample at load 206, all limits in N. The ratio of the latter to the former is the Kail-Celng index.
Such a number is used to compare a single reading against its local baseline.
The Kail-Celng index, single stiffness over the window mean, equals 0.96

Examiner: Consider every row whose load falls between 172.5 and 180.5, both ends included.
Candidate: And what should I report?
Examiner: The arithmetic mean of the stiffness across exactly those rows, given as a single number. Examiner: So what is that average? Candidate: 2.92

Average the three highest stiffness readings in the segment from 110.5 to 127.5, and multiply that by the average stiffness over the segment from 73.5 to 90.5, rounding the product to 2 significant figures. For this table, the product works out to 8.2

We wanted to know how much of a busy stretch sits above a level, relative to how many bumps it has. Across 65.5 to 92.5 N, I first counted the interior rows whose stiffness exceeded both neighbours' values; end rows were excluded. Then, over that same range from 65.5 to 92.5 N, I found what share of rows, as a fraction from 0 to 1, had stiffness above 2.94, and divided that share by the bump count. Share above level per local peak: 0.12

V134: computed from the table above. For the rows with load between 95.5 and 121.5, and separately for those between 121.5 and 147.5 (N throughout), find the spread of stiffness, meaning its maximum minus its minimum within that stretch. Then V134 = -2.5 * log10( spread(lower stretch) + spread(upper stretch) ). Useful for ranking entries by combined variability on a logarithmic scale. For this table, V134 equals -0.7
